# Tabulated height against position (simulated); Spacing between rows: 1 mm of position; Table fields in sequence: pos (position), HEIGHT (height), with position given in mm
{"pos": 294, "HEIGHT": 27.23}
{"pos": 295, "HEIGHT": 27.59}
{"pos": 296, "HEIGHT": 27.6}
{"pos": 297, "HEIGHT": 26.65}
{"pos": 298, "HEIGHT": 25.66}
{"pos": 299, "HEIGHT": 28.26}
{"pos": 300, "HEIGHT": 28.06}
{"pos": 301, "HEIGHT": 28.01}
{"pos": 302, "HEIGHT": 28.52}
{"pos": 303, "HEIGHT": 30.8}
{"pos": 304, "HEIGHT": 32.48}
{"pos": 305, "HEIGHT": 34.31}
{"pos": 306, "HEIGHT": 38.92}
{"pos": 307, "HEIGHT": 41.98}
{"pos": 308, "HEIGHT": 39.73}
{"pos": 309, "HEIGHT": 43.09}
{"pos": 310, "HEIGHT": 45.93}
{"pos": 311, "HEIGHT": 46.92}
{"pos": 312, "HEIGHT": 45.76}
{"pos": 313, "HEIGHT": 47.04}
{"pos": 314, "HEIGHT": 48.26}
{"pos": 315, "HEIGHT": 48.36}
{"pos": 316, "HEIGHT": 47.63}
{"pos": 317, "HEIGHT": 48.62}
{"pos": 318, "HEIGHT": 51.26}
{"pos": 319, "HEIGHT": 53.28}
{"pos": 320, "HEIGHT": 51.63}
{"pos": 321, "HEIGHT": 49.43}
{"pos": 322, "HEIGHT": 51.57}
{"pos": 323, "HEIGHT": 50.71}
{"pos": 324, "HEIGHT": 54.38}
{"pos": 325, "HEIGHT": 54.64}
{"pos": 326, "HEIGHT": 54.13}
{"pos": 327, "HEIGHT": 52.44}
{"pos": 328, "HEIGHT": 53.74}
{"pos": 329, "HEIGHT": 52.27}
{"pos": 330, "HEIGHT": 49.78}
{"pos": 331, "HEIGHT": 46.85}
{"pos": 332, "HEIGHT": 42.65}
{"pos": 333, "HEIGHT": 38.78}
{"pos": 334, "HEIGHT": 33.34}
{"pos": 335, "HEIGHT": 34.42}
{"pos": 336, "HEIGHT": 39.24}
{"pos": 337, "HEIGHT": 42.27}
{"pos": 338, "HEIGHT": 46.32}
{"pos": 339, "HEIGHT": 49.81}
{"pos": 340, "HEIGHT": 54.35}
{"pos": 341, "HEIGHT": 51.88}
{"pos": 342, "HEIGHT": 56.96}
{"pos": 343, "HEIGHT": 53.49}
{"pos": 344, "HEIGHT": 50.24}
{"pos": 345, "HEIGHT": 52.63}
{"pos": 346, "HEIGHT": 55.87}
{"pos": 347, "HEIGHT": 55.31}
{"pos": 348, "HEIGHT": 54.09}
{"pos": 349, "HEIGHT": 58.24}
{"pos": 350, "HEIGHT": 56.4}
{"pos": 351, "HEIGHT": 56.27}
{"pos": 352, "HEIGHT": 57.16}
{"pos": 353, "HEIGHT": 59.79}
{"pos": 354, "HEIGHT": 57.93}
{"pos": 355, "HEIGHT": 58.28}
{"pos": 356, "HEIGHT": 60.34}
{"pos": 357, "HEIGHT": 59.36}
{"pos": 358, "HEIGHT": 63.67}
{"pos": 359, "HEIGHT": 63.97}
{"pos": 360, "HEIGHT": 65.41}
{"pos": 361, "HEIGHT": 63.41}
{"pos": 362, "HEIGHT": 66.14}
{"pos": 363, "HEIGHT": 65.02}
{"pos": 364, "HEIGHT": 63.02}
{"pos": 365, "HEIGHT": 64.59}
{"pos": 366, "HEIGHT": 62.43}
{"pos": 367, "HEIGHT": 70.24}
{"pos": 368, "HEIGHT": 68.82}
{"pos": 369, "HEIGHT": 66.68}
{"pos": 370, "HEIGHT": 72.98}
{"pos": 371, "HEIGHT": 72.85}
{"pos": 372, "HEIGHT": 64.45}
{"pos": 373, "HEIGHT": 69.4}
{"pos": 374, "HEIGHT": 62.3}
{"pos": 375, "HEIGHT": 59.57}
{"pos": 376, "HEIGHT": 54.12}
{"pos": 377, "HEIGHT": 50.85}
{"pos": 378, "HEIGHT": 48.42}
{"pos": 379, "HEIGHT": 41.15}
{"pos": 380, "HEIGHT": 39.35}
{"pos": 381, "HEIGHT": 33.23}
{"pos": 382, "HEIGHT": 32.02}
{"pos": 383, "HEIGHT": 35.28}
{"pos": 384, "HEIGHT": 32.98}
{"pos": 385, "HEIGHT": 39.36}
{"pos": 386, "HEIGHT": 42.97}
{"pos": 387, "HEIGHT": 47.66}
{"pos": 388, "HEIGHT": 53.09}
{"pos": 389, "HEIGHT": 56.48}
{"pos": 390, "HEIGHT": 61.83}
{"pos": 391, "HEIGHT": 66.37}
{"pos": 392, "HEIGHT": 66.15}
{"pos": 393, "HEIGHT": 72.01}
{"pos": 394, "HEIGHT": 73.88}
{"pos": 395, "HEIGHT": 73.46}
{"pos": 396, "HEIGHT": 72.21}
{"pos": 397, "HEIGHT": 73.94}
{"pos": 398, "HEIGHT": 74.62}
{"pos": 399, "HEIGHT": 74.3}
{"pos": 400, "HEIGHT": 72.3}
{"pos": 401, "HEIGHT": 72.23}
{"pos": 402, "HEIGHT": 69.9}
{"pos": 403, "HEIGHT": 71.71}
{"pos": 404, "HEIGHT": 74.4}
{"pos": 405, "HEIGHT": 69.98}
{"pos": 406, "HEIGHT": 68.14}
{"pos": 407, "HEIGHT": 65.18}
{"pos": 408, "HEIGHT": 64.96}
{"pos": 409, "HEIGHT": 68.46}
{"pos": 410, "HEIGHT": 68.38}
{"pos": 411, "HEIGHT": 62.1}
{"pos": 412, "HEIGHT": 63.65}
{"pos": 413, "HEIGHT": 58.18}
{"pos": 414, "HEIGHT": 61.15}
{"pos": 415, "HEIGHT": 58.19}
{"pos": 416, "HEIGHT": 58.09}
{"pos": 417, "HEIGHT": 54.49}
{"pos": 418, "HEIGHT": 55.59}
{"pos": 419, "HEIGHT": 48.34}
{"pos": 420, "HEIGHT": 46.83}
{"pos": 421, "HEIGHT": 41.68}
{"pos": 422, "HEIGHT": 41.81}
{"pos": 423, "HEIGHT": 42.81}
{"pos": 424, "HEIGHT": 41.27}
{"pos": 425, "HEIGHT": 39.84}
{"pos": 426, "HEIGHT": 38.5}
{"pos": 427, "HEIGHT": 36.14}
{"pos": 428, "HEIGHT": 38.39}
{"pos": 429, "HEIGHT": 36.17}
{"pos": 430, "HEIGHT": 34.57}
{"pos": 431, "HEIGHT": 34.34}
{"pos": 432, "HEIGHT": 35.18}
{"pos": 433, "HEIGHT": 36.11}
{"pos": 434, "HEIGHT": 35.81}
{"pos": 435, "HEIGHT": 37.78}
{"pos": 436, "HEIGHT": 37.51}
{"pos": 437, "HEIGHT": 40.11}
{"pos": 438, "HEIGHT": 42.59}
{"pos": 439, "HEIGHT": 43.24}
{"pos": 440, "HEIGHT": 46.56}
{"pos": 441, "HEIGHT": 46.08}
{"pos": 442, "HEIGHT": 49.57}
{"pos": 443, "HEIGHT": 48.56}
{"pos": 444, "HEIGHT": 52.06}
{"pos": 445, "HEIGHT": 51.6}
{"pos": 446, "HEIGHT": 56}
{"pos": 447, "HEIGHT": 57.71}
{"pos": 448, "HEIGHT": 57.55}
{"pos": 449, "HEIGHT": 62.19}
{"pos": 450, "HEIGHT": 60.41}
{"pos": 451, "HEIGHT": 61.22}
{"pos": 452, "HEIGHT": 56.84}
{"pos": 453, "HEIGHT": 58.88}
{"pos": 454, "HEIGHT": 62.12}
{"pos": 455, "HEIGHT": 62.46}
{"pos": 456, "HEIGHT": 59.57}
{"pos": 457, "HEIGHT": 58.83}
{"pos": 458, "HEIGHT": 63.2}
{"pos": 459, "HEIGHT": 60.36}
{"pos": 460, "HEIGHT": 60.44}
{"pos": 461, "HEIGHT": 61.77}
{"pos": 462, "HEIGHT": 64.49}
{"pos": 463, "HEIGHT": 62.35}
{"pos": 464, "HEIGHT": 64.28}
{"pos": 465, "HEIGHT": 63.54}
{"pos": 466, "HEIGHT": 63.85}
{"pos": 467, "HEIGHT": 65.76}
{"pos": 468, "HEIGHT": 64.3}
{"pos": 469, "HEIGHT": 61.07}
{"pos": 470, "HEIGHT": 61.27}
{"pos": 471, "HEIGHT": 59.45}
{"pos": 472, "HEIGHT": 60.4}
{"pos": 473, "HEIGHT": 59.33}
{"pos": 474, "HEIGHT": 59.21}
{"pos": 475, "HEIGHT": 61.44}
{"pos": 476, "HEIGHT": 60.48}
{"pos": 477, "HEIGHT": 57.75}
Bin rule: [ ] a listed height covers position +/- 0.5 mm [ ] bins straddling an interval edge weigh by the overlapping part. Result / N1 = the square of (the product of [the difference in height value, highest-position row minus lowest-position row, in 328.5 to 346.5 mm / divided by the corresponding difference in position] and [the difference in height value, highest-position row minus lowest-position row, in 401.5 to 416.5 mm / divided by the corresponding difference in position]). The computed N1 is 0.03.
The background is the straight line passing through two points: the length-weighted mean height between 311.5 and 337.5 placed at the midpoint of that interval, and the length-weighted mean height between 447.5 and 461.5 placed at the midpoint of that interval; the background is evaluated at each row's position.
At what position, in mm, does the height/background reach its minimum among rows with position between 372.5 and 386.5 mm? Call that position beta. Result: 382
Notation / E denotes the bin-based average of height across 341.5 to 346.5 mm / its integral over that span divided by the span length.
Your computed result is 54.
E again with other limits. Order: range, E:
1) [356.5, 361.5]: 63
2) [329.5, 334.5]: 42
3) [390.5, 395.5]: 70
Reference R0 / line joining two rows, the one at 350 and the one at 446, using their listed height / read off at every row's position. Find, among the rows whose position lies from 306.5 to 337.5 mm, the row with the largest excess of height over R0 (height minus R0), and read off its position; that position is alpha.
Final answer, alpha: 325 mm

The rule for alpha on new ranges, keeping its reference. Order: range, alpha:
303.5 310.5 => 310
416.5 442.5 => 418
